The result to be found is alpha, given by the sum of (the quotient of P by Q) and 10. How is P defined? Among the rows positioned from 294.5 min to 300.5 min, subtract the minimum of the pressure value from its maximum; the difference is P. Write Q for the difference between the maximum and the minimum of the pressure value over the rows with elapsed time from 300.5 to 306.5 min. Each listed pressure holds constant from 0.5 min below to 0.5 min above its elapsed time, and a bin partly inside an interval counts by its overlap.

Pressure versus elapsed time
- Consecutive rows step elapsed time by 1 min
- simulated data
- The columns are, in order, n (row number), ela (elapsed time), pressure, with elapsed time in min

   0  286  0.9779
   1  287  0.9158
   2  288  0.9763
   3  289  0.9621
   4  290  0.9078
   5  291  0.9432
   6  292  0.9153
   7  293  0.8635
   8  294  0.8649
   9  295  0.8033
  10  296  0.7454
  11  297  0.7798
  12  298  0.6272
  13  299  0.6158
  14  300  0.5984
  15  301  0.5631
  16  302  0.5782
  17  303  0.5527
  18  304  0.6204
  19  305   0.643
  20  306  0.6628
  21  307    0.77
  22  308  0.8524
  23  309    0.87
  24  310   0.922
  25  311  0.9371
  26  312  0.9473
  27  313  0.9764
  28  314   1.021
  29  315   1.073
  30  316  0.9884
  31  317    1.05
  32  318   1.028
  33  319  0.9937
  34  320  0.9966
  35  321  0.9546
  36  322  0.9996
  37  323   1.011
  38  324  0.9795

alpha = 11.9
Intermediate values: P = 0.205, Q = 0.11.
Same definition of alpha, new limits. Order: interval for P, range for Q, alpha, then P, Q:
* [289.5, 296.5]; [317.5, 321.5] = 12.7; 0.198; 0.07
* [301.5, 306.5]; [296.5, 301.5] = 10.5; 0.110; 0.22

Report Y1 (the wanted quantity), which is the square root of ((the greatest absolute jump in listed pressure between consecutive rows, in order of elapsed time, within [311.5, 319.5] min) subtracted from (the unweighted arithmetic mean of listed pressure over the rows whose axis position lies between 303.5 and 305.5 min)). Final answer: 0.74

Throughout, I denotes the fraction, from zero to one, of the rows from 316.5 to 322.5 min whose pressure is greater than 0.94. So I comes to 1.0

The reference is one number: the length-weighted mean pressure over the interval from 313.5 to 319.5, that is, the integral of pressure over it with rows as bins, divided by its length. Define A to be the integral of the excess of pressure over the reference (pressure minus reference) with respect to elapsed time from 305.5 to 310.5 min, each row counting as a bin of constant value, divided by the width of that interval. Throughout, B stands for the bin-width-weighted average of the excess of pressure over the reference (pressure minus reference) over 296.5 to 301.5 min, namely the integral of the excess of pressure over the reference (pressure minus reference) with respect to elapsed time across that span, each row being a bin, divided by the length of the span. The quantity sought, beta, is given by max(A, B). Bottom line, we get -0.21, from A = -0.21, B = -0.39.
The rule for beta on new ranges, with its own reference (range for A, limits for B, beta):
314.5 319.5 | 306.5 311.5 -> 0.00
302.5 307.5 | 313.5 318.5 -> 0.01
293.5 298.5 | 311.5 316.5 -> -0.02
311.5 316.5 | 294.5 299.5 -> -0.02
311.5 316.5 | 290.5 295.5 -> -0.02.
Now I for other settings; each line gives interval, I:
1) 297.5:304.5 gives 0.0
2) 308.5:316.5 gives 0.6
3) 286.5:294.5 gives 0.4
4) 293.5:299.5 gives 0.0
